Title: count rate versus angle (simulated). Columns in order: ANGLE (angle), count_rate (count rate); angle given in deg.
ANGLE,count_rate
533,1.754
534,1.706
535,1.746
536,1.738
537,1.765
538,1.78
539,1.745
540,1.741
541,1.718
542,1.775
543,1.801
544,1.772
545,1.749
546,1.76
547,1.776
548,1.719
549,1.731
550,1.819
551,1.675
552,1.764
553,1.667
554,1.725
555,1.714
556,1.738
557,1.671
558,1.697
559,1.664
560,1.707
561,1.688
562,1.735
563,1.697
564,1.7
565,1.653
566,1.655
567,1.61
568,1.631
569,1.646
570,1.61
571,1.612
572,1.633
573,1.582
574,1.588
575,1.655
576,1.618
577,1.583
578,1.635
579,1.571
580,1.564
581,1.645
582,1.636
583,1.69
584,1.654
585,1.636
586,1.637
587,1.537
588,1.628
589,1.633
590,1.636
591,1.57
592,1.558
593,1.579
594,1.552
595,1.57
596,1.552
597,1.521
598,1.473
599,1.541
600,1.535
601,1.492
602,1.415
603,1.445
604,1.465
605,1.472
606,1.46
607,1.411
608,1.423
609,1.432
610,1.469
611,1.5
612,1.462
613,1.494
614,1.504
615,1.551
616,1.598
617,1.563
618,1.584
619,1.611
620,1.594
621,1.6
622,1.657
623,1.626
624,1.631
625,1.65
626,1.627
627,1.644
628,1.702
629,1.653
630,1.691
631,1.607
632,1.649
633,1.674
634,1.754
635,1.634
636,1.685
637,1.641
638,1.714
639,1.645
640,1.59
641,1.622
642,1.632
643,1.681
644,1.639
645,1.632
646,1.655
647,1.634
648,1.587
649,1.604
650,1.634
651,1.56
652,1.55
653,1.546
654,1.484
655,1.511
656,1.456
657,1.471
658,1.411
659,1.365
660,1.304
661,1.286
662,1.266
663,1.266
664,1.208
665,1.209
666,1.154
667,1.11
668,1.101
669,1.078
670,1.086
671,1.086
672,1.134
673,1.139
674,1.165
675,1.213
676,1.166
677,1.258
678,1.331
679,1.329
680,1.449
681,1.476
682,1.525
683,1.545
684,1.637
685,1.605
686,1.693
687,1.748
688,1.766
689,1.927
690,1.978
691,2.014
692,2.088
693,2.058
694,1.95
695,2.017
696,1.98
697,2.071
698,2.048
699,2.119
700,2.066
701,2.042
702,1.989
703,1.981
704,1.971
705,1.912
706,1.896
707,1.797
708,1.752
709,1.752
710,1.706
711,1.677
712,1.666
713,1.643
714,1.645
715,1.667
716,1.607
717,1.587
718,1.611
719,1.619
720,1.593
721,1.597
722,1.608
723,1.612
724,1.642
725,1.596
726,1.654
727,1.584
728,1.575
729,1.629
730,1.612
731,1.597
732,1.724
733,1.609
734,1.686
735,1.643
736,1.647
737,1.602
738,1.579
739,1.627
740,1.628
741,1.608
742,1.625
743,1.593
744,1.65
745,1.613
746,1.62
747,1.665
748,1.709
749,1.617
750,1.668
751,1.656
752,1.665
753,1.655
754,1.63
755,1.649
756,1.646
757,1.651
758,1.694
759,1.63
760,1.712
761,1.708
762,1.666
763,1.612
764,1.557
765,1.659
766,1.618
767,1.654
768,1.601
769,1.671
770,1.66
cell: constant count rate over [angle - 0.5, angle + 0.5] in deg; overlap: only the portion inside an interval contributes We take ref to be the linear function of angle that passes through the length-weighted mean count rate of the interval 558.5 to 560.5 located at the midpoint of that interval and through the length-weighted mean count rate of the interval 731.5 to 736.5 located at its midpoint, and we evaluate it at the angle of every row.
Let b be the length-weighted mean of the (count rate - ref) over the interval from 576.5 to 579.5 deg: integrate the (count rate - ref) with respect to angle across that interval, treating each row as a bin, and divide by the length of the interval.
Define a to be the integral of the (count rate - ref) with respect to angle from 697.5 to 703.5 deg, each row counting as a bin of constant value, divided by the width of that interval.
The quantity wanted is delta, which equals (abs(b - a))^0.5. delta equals 0.7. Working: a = 0.374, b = -0.09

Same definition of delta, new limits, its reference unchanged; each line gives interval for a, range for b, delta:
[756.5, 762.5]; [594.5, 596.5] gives 0.4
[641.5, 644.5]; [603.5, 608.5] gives 0.5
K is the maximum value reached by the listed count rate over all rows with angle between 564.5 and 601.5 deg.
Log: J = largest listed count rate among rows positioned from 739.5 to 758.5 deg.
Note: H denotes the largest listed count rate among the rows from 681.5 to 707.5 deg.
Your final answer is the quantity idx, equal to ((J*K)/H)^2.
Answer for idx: 1.9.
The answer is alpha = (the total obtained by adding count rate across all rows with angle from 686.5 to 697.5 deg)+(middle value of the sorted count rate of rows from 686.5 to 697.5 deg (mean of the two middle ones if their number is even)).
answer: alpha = 24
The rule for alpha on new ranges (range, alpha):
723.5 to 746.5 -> 39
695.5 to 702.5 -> 16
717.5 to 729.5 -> 21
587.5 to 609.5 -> 35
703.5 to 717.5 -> 26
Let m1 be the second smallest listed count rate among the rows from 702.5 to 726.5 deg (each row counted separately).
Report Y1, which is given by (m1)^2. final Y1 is 2.54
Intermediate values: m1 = 1.593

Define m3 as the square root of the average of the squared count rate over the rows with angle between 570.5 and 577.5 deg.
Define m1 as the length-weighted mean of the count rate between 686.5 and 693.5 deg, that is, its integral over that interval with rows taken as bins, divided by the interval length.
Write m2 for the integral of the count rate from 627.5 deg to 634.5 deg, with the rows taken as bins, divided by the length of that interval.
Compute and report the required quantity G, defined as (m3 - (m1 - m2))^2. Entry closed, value 1.8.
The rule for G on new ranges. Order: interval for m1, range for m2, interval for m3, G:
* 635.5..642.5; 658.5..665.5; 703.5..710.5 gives 2.1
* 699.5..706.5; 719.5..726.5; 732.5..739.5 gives 1.6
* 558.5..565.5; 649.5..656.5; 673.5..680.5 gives 1.3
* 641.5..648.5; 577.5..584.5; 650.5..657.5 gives 2.3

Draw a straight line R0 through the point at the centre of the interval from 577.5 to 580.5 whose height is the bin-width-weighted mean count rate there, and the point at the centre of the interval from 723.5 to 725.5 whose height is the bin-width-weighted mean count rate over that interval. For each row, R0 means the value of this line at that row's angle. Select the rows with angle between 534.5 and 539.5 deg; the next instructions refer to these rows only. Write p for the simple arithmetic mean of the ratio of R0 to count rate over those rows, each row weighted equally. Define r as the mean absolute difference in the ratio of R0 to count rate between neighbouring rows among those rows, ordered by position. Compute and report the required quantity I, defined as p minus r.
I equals 0.89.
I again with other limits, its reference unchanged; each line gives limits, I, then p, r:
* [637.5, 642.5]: 0.95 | 0.98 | 0.025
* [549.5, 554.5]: 0.87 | 0.92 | 0.052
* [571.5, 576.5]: 0.96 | 0.98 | 0.024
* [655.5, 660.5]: 1.11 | 1.15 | 0.038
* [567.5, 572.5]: 0.97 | 0.98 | 0.011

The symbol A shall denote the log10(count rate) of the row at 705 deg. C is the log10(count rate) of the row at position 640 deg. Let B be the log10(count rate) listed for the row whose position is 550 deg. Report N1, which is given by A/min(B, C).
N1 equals 1.4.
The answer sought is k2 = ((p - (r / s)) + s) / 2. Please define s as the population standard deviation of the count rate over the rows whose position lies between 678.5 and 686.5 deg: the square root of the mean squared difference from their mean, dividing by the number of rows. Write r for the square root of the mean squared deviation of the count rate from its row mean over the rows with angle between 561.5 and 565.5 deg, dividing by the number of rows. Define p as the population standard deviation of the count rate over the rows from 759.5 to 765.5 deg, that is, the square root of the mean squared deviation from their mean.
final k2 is -0.1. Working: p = 0.054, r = 0.0291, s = 0.108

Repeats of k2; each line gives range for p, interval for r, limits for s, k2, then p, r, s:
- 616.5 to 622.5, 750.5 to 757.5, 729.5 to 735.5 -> -0.1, 0.029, 0.0100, 0.046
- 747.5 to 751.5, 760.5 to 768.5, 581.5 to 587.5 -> -0.4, 0.033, 0.0437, 0.046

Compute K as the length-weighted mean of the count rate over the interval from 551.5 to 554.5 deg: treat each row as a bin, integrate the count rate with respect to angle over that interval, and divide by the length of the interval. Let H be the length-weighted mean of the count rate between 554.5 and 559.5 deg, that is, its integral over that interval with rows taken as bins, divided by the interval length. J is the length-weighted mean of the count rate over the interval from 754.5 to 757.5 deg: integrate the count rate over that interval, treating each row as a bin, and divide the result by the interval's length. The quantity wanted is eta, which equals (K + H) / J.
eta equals 2.07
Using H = 1.70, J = 1.65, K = 1.72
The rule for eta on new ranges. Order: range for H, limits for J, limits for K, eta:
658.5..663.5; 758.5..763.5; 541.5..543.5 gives 1.85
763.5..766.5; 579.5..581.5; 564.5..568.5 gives 2.02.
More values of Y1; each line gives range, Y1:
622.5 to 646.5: 2.58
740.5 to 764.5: 2.54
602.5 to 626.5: 2.02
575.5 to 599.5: 2.31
